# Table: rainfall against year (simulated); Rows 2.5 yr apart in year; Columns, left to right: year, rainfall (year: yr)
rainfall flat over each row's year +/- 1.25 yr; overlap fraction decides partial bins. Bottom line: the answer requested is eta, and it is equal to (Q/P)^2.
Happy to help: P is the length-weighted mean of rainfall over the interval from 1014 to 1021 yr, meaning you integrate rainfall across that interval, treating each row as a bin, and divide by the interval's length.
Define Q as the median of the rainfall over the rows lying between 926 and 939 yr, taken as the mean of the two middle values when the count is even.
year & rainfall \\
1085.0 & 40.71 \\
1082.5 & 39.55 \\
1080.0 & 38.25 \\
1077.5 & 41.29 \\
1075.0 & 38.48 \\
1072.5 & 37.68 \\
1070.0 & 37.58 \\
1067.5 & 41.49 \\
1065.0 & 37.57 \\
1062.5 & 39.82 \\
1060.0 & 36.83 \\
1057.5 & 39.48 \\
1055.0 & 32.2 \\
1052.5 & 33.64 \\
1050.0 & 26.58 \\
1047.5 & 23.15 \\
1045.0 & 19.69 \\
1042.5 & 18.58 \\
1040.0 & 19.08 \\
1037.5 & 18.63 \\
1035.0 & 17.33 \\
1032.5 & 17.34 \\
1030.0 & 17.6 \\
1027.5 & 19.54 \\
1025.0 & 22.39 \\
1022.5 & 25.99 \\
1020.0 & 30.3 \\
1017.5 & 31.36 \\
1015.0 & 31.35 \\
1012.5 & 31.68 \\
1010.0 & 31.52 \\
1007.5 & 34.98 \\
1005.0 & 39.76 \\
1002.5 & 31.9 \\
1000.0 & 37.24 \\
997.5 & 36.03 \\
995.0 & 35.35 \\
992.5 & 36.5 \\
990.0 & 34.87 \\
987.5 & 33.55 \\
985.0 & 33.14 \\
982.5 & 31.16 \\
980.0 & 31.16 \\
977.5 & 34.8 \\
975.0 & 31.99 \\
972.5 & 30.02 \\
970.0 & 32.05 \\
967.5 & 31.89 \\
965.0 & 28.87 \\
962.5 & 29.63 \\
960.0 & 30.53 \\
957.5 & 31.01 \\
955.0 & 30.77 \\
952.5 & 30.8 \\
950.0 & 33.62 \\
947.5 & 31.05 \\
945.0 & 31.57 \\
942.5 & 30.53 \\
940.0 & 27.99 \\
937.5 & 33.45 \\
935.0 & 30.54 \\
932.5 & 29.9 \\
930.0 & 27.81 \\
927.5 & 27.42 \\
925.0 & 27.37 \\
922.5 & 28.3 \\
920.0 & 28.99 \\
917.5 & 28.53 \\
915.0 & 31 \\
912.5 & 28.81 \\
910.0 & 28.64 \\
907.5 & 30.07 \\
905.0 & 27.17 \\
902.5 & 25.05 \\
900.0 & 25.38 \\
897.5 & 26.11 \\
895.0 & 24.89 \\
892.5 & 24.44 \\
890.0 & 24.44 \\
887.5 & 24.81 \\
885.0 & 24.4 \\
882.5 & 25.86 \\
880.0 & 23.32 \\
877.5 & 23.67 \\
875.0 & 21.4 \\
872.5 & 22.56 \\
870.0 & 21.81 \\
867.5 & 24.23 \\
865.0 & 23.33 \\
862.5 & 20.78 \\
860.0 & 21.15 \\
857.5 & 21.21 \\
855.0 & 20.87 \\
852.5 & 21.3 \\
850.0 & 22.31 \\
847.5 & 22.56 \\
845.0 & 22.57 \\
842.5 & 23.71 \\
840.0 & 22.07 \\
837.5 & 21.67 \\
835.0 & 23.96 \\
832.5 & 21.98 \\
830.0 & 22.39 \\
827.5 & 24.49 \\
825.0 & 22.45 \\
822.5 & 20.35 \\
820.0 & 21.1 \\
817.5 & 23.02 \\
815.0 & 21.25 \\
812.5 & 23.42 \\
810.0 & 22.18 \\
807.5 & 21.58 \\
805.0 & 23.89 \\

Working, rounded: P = 31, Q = 30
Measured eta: 0.9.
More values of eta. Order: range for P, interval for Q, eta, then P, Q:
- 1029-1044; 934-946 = 2.8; 18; 31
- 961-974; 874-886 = 0.6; 31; 24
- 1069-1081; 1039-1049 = 0.3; 39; 19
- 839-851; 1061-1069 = 3.1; 23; 40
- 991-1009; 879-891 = 0.5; 36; 24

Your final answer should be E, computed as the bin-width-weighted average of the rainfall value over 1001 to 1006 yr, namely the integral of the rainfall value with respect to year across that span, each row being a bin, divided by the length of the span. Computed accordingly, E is 36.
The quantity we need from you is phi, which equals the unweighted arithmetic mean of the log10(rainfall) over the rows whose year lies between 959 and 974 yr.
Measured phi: 1.48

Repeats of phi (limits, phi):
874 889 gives 1.38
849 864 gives 1.33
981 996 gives 1.53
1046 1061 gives 1.50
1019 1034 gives 1.34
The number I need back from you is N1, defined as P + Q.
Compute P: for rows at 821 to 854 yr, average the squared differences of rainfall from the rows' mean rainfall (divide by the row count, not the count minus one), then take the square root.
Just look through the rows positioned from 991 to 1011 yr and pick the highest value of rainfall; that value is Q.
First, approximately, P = 1.1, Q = 39.76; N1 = 41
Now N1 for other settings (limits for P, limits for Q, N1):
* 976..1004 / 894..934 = 33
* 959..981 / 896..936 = 33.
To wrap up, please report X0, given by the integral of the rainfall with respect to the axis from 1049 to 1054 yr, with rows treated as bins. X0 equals 152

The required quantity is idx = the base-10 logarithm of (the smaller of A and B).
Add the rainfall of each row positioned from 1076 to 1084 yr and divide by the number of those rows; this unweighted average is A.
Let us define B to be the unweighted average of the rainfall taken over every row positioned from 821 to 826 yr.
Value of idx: 1.33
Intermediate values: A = 40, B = 21.4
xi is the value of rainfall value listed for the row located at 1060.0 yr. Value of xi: 36.83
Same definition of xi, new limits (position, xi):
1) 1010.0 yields 31.52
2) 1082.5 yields 39.55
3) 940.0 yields 27.99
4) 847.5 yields 22.56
